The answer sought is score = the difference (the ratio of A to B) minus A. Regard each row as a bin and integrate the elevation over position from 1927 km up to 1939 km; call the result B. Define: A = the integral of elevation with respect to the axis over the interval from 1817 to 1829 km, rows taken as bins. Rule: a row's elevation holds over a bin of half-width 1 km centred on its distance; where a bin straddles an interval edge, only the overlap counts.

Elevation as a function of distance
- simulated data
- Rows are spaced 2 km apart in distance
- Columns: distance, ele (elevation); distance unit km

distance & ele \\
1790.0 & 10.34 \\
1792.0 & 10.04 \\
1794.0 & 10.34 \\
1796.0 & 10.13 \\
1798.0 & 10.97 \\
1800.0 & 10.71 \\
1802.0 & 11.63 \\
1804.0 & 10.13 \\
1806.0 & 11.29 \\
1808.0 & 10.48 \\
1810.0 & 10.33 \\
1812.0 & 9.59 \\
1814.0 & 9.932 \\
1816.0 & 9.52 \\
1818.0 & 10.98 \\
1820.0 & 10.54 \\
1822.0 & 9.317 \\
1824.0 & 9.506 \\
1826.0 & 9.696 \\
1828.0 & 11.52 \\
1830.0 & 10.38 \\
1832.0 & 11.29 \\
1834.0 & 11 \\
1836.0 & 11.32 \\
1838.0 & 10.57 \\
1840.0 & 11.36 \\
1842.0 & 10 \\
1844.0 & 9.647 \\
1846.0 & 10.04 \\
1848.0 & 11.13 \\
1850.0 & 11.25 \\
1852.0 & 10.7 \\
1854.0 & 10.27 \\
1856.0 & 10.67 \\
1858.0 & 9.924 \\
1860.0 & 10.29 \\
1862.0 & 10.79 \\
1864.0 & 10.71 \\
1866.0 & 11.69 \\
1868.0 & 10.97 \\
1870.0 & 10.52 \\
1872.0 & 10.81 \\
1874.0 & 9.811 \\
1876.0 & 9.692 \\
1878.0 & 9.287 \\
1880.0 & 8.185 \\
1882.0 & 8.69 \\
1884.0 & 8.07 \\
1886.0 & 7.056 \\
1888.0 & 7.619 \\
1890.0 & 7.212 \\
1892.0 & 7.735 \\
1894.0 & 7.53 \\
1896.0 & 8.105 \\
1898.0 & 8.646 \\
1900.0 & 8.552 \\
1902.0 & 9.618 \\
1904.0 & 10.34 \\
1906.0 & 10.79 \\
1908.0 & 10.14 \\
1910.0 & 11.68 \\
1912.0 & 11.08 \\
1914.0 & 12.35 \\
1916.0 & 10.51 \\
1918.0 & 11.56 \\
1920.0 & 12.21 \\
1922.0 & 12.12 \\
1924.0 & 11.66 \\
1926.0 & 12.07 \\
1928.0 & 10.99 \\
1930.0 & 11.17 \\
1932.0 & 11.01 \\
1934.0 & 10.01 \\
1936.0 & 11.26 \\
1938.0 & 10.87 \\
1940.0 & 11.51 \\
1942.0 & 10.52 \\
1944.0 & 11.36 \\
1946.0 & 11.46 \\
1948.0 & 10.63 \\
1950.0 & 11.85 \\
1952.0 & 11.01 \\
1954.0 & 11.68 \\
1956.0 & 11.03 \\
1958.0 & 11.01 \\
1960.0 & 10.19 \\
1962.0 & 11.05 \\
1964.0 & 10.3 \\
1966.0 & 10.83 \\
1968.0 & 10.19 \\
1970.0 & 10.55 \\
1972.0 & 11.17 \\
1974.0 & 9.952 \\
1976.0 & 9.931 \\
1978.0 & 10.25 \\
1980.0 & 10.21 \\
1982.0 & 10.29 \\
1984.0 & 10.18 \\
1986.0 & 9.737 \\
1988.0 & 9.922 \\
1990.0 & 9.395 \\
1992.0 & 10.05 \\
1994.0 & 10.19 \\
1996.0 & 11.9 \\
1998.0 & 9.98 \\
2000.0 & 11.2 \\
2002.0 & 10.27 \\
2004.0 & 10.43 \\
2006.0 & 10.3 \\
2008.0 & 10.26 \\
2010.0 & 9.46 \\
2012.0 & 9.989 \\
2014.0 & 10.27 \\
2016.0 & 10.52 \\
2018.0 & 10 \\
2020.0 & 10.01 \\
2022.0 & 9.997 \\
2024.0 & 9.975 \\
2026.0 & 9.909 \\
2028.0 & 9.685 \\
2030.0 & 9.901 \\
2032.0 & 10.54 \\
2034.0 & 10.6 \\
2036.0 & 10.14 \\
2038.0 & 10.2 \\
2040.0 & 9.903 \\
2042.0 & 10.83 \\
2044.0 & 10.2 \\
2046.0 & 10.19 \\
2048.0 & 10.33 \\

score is -122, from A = 123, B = 131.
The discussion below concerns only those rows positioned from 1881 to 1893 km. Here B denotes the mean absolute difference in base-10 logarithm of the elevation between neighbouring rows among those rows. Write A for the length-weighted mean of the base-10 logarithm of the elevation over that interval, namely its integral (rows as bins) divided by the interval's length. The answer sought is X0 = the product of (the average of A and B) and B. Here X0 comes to 0.016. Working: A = 0.89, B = 0.036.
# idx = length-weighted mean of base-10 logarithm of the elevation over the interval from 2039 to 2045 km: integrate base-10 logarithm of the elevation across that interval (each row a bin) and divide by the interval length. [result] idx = 1.013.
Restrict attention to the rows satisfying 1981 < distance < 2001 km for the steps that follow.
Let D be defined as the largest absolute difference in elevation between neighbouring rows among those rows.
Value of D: 1.9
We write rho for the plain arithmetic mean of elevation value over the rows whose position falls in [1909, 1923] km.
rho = 11.6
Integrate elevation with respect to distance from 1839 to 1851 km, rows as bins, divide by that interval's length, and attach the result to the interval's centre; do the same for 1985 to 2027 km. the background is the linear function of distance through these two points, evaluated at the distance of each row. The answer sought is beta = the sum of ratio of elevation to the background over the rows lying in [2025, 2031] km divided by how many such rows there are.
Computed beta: 0.97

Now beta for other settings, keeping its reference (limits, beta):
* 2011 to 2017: 1.01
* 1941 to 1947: 1.08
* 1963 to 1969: 1.02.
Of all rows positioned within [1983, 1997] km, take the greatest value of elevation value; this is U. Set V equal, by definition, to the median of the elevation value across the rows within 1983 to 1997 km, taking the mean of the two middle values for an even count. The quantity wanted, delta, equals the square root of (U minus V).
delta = 1.4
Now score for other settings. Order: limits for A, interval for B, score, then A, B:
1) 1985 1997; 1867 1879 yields -121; 122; 122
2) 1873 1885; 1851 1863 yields -107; 107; 125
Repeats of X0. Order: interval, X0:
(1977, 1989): 0.004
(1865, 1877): 0.011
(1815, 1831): 0.020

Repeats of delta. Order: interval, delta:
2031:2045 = 0.8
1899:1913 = 1.2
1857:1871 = 1.0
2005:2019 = 0.5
